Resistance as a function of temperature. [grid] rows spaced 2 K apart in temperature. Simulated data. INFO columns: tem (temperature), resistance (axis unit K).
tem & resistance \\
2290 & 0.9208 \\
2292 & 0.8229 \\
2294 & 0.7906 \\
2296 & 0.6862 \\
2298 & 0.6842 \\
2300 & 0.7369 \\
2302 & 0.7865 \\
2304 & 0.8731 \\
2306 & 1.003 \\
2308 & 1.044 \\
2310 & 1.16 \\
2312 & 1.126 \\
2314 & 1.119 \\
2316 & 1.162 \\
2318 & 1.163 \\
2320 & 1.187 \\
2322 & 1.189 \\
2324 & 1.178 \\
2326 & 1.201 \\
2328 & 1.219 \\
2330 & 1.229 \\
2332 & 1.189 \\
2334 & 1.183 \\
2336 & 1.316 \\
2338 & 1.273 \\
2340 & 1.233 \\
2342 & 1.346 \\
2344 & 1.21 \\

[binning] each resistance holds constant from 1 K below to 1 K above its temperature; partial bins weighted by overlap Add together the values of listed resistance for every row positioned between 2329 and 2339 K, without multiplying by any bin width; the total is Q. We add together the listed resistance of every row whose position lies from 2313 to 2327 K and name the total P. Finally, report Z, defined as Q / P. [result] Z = 0.75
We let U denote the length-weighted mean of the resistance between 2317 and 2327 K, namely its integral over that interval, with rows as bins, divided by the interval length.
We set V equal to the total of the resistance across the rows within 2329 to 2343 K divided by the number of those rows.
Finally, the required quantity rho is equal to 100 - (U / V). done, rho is 99.1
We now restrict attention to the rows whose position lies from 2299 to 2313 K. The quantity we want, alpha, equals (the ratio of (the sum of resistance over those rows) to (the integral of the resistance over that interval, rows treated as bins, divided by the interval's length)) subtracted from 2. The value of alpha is -5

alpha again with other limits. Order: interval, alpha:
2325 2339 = -5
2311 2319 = -2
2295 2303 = -2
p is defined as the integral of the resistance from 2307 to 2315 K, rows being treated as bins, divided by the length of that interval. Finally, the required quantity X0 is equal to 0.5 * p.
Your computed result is 0.56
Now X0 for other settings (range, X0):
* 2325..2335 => 0.60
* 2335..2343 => 0.65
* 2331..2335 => 0.59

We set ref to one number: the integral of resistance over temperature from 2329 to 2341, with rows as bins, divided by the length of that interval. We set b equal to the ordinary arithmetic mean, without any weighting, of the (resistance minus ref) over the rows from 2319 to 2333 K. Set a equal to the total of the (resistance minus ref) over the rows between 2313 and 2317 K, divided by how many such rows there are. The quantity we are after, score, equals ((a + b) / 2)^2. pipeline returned 0.005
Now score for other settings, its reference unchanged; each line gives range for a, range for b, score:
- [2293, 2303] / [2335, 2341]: 0.054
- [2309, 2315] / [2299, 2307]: 0.060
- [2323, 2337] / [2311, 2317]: 0.004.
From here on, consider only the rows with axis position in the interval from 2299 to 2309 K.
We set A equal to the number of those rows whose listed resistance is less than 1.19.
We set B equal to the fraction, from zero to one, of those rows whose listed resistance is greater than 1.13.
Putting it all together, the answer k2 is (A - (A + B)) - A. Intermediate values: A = 5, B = 0.0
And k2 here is -5.0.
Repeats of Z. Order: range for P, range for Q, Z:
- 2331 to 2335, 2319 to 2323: 1.00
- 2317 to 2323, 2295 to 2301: 0.60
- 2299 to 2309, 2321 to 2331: 1.35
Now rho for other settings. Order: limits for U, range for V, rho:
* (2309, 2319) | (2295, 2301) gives 98.4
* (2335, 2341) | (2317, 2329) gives 98.9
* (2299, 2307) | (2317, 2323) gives 99.3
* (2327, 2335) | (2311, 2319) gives 98.9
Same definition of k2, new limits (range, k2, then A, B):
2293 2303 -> -5.0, 5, 0.0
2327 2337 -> -3.0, 2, 1.0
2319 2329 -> -4.0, 3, 1.0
